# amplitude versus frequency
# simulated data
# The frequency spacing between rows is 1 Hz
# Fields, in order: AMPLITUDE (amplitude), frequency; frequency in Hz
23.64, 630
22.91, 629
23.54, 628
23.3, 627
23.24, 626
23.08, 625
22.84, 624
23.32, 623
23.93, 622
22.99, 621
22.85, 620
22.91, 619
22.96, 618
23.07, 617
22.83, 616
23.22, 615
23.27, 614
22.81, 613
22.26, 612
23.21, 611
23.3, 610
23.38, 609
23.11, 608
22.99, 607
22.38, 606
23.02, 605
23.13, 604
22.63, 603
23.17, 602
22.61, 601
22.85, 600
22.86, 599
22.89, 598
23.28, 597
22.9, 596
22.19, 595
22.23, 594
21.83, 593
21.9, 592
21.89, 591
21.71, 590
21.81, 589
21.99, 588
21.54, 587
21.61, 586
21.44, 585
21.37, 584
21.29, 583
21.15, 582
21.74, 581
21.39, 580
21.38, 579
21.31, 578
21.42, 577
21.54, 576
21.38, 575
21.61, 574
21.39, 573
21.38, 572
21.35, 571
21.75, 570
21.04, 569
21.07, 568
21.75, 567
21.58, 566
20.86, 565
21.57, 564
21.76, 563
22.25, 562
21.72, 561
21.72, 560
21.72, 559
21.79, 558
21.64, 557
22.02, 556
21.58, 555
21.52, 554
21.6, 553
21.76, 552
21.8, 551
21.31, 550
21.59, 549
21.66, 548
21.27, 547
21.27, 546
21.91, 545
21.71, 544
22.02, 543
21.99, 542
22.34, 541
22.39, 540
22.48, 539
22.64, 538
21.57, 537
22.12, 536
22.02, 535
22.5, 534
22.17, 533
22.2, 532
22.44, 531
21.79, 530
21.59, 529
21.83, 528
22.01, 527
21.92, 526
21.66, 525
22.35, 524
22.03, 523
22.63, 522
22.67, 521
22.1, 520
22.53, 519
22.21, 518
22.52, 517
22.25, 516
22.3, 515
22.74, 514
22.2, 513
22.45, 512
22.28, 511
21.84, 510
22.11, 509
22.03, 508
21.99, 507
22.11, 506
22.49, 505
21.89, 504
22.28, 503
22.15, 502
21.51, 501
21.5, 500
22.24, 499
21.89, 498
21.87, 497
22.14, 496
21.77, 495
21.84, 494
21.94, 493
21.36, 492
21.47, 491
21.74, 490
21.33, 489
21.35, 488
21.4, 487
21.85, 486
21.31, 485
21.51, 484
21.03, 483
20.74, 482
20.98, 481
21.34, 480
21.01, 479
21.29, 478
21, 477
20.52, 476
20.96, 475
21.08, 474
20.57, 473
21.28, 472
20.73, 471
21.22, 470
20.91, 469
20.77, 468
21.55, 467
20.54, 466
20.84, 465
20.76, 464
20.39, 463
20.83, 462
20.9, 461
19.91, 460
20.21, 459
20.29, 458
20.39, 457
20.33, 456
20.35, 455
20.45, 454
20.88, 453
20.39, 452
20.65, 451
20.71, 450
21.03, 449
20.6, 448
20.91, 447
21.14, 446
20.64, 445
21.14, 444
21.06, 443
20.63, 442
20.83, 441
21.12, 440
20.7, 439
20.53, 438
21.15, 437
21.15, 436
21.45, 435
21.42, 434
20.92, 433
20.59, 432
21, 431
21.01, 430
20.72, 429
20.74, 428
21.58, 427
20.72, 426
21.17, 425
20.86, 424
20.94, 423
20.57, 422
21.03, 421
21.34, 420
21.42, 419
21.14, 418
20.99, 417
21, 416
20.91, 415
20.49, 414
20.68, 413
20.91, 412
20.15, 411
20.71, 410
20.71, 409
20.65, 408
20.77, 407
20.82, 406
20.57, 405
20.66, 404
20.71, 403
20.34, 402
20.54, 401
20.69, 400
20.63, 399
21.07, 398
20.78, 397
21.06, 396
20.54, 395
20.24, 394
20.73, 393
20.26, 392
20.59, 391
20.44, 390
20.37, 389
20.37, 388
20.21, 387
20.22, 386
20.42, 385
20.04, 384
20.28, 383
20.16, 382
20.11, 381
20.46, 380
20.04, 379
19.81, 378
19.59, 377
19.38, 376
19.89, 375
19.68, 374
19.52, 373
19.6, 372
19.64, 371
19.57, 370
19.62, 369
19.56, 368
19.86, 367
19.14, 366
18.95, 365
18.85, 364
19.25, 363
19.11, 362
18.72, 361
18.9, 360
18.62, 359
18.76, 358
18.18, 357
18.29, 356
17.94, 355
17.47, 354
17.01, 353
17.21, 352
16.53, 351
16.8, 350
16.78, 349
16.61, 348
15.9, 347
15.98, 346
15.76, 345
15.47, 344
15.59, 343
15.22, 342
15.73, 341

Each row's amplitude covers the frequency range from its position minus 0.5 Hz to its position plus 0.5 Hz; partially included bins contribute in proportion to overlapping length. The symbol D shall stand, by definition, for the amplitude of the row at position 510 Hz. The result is 21.84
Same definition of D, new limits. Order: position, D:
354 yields 17.47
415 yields 20.91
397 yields 20.78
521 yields 22.67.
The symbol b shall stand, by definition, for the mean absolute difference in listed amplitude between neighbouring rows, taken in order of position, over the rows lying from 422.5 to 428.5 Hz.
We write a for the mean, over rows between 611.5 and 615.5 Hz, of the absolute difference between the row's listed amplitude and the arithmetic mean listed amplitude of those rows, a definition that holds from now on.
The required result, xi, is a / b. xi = 0.7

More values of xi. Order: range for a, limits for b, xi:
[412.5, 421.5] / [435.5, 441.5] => 0.7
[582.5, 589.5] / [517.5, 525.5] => 0.5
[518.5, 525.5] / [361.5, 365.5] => 1.4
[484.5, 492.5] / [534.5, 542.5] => 0.5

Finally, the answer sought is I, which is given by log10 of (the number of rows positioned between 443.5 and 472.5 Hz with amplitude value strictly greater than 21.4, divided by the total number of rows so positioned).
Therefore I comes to -1.5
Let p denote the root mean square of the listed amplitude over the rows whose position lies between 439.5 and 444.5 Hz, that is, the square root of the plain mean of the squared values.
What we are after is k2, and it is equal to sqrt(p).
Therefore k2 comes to 4.58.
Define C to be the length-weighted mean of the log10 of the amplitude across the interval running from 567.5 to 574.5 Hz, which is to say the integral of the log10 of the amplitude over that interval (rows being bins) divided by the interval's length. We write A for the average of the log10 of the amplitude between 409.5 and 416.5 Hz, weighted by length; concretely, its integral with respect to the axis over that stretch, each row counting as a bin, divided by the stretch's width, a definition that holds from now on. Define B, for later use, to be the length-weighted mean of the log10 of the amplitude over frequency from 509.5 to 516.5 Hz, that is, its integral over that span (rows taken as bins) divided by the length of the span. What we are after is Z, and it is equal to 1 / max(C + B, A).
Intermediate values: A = 1.32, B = 1.35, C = 1.33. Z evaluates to 0.373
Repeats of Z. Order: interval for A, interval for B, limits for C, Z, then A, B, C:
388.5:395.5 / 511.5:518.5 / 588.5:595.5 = 0.372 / 1.31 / 1.35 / 1.34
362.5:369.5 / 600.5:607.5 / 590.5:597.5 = 0.369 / 1.29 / 1.36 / 1.35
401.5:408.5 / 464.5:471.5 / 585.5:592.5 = 0.376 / 1.31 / 1.32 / 1.34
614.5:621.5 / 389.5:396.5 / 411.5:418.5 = 0.380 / 1.36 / 1.31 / 1.32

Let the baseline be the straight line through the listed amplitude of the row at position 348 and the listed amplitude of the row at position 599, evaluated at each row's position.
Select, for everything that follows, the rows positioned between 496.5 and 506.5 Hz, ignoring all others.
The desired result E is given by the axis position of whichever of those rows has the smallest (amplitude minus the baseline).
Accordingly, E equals 501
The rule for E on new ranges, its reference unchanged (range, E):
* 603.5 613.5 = 612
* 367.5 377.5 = 376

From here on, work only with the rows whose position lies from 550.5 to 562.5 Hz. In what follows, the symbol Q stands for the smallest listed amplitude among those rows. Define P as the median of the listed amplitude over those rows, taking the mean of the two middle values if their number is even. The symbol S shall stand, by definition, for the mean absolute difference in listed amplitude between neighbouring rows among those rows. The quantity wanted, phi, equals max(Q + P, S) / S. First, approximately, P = 21.7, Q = 21.52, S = 0.17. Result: 249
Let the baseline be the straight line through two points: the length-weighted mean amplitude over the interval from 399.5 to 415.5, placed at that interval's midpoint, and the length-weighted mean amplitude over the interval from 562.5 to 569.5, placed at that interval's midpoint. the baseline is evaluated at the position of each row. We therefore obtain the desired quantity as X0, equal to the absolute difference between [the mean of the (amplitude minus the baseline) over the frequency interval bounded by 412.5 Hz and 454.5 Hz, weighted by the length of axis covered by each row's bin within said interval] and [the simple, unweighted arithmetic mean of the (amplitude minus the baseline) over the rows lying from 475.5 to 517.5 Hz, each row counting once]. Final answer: 0.55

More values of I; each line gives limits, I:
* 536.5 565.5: -0.1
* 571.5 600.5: -0.2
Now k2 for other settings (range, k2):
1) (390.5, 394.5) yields 4.52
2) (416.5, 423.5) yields 4.59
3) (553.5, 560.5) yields 4.66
